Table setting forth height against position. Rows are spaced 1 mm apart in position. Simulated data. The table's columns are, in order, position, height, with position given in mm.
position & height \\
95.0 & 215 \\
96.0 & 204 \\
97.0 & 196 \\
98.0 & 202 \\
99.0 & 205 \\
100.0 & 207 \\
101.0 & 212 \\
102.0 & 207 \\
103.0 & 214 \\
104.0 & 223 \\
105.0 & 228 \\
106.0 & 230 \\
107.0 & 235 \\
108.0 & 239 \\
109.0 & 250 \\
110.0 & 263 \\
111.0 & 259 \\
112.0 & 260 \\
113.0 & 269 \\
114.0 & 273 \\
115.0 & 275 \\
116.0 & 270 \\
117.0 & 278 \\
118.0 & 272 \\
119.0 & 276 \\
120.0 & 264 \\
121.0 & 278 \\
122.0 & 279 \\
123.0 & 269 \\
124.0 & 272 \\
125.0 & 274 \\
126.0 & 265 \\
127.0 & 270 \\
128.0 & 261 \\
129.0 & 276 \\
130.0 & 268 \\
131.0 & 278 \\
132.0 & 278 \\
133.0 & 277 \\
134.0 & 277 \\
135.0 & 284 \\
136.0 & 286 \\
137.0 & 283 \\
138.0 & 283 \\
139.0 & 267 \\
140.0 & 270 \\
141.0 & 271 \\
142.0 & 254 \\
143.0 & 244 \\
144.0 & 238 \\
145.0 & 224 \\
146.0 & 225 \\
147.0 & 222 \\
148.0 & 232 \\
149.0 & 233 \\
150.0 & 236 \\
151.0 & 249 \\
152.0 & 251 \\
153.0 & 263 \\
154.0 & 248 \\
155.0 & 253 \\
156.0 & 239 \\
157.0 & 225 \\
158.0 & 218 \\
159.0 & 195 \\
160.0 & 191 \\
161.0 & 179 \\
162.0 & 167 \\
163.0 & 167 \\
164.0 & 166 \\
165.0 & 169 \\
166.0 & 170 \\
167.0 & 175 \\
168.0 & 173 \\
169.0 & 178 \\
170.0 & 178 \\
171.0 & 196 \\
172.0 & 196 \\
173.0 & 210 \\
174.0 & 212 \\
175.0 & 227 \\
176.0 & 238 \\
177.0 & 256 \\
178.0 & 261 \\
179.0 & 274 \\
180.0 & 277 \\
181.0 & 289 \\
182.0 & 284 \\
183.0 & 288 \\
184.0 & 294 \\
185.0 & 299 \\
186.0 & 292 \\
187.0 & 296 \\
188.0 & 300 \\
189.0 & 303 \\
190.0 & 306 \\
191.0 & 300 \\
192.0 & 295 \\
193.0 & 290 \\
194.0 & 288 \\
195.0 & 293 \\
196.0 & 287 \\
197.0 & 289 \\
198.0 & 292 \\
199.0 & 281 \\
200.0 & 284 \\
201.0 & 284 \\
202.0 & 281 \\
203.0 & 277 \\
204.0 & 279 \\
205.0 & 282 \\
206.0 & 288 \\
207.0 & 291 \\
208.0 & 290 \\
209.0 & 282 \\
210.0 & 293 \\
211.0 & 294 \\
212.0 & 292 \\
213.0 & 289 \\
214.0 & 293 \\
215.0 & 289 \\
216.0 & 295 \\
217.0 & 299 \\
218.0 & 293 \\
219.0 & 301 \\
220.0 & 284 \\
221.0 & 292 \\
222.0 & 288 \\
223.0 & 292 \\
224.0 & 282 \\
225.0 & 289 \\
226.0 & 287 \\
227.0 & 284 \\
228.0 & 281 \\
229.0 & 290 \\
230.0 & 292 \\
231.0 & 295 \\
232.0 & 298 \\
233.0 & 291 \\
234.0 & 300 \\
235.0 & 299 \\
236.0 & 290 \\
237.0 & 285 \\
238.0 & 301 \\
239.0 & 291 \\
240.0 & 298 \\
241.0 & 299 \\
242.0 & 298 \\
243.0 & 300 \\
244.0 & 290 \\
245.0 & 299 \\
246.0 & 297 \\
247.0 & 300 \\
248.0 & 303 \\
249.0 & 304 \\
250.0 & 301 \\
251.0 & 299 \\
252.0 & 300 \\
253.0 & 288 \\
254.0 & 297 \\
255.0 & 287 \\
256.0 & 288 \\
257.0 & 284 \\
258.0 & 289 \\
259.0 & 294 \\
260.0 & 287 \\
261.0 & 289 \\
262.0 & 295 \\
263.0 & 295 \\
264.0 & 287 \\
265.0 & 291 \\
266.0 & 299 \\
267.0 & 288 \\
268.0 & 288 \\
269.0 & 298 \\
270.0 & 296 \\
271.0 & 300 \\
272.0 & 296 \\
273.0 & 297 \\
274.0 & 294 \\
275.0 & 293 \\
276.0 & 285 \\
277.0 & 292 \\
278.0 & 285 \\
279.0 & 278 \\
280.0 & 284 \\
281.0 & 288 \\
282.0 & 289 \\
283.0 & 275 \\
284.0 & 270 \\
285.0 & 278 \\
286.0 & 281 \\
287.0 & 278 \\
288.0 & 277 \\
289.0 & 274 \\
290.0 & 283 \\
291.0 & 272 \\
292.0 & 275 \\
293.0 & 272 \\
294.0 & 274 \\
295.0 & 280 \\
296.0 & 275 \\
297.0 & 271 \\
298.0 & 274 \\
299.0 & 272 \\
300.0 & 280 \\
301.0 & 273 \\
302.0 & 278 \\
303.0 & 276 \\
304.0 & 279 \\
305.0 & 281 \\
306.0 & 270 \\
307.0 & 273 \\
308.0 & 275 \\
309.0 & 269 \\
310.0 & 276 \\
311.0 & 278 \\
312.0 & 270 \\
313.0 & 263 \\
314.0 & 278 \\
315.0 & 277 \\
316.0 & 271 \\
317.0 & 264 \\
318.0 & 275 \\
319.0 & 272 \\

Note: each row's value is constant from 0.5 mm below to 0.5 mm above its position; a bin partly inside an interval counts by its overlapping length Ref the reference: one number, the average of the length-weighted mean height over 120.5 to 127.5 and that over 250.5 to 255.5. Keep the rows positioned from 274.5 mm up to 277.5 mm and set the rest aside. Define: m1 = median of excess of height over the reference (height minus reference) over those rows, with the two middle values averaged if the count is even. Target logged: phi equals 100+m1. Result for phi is 109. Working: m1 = 9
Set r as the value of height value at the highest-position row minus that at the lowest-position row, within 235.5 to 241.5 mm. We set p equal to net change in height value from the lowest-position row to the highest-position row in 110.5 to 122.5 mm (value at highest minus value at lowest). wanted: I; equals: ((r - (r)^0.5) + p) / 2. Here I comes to 13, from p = 20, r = 9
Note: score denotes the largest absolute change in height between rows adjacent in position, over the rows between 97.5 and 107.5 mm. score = 9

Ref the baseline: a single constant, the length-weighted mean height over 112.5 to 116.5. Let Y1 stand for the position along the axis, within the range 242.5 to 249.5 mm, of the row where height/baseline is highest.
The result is 249.0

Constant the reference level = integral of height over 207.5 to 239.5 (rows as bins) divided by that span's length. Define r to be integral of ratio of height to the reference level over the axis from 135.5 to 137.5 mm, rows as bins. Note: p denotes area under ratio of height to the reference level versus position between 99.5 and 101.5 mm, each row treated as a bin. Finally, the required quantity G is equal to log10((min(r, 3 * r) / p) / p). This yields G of -0.03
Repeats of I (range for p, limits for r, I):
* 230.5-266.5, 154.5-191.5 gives 22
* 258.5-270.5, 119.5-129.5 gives 5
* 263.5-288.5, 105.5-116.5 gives 12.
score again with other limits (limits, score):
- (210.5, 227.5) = 17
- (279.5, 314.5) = 15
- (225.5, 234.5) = 9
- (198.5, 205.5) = 4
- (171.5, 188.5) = 18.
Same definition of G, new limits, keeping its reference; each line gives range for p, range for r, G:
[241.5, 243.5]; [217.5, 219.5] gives -0.32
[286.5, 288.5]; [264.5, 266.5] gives -0.25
